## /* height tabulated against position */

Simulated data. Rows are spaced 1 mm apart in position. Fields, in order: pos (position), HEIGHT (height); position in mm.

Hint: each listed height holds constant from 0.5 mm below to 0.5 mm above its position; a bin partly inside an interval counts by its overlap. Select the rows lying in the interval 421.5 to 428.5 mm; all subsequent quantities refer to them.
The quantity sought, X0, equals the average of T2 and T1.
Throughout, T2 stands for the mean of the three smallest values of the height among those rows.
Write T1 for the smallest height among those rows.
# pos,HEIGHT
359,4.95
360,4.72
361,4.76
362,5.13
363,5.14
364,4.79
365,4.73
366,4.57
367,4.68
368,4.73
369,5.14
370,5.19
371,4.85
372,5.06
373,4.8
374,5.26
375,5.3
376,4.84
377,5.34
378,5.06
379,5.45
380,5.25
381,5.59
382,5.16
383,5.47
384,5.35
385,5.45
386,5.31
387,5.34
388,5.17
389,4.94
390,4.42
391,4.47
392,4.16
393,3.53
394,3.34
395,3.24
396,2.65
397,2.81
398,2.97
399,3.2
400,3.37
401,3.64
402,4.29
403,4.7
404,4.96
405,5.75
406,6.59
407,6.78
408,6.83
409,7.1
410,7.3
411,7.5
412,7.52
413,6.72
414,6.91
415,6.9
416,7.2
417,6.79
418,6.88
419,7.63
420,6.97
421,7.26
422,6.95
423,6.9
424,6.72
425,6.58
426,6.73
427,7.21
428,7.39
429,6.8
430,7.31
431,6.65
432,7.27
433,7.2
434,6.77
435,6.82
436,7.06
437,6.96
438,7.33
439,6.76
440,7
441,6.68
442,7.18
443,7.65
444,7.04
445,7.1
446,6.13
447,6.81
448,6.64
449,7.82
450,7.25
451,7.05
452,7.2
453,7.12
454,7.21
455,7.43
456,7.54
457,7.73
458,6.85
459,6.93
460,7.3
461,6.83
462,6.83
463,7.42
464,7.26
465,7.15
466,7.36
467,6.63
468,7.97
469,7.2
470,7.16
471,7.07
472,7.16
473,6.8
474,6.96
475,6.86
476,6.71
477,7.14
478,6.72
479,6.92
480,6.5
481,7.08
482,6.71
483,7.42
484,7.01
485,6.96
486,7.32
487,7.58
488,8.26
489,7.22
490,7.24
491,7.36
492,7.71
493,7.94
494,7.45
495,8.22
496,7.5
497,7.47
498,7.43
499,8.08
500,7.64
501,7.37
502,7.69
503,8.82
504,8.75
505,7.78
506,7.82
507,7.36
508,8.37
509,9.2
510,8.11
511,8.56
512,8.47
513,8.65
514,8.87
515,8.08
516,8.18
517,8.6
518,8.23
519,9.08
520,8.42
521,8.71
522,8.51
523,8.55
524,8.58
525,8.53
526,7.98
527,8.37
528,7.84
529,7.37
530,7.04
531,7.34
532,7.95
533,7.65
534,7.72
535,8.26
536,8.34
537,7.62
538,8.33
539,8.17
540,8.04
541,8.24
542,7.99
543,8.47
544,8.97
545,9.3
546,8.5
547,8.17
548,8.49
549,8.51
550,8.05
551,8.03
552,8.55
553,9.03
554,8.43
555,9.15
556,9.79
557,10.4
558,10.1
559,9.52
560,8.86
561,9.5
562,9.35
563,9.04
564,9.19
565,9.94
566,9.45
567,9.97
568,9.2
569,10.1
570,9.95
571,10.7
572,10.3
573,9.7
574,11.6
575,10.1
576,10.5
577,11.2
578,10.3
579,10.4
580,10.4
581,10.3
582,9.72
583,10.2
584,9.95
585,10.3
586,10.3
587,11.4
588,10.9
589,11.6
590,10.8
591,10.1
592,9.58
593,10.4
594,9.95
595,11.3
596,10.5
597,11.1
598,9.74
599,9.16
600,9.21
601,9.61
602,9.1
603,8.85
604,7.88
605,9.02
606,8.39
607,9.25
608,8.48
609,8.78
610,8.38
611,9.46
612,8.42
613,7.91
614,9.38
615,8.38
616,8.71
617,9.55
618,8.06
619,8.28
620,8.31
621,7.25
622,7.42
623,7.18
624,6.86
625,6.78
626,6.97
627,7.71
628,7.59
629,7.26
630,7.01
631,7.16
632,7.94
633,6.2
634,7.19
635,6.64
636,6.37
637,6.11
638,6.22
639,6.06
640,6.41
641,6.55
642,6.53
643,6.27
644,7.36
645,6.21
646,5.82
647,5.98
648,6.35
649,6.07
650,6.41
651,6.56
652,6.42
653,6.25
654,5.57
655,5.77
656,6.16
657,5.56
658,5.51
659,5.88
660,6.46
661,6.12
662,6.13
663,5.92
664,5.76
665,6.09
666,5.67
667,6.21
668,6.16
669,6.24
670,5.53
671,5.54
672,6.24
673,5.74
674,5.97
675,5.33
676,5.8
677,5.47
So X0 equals 6.6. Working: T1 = 6.58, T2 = 6.68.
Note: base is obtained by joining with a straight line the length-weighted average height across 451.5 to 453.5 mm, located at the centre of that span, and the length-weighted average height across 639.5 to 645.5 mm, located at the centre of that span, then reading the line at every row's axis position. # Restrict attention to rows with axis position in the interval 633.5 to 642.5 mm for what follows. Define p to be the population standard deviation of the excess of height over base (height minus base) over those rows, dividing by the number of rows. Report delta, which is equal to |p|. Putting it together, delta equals 0.318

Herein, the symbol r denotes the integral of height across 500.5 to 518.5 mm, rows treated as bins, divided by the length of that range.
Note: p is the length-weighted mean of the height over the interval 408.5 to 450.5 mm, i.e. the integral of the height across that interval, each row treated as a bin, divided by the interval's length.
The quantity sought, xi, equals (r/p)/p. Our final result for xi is 0.17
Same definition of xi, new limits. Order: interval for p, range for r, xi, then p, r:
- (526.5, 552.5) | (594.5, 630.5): 0.13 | 8.1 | 8.5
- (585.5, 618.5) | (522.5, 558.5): 0.09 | 9.5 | 8.4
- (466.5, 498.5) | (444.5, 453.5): 0.13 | 7.2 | 7.0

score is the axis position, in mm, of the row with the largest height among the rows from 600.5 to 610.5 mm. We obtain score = 601 mm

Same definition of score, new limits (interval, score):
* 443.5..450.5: 449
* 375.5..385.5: 381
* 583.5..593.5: 589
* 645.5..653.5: 651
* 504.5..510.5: 509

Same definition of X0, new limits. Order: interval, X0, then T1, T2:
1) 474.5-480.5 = 6.6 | 6.5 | 6.64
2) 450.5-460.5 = 6.9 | 6.85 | 6.94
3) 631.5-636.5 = 6.3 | 6.2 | 6.40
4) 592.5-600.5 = 9.3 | 9.16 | 9.37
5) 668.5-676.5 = 5.4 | 5.33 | 5.47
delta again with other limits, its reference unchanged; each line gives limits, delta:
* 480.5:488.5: 0.454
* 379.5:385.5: 0.145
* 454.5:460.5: 0.313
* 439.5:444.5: 0.318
